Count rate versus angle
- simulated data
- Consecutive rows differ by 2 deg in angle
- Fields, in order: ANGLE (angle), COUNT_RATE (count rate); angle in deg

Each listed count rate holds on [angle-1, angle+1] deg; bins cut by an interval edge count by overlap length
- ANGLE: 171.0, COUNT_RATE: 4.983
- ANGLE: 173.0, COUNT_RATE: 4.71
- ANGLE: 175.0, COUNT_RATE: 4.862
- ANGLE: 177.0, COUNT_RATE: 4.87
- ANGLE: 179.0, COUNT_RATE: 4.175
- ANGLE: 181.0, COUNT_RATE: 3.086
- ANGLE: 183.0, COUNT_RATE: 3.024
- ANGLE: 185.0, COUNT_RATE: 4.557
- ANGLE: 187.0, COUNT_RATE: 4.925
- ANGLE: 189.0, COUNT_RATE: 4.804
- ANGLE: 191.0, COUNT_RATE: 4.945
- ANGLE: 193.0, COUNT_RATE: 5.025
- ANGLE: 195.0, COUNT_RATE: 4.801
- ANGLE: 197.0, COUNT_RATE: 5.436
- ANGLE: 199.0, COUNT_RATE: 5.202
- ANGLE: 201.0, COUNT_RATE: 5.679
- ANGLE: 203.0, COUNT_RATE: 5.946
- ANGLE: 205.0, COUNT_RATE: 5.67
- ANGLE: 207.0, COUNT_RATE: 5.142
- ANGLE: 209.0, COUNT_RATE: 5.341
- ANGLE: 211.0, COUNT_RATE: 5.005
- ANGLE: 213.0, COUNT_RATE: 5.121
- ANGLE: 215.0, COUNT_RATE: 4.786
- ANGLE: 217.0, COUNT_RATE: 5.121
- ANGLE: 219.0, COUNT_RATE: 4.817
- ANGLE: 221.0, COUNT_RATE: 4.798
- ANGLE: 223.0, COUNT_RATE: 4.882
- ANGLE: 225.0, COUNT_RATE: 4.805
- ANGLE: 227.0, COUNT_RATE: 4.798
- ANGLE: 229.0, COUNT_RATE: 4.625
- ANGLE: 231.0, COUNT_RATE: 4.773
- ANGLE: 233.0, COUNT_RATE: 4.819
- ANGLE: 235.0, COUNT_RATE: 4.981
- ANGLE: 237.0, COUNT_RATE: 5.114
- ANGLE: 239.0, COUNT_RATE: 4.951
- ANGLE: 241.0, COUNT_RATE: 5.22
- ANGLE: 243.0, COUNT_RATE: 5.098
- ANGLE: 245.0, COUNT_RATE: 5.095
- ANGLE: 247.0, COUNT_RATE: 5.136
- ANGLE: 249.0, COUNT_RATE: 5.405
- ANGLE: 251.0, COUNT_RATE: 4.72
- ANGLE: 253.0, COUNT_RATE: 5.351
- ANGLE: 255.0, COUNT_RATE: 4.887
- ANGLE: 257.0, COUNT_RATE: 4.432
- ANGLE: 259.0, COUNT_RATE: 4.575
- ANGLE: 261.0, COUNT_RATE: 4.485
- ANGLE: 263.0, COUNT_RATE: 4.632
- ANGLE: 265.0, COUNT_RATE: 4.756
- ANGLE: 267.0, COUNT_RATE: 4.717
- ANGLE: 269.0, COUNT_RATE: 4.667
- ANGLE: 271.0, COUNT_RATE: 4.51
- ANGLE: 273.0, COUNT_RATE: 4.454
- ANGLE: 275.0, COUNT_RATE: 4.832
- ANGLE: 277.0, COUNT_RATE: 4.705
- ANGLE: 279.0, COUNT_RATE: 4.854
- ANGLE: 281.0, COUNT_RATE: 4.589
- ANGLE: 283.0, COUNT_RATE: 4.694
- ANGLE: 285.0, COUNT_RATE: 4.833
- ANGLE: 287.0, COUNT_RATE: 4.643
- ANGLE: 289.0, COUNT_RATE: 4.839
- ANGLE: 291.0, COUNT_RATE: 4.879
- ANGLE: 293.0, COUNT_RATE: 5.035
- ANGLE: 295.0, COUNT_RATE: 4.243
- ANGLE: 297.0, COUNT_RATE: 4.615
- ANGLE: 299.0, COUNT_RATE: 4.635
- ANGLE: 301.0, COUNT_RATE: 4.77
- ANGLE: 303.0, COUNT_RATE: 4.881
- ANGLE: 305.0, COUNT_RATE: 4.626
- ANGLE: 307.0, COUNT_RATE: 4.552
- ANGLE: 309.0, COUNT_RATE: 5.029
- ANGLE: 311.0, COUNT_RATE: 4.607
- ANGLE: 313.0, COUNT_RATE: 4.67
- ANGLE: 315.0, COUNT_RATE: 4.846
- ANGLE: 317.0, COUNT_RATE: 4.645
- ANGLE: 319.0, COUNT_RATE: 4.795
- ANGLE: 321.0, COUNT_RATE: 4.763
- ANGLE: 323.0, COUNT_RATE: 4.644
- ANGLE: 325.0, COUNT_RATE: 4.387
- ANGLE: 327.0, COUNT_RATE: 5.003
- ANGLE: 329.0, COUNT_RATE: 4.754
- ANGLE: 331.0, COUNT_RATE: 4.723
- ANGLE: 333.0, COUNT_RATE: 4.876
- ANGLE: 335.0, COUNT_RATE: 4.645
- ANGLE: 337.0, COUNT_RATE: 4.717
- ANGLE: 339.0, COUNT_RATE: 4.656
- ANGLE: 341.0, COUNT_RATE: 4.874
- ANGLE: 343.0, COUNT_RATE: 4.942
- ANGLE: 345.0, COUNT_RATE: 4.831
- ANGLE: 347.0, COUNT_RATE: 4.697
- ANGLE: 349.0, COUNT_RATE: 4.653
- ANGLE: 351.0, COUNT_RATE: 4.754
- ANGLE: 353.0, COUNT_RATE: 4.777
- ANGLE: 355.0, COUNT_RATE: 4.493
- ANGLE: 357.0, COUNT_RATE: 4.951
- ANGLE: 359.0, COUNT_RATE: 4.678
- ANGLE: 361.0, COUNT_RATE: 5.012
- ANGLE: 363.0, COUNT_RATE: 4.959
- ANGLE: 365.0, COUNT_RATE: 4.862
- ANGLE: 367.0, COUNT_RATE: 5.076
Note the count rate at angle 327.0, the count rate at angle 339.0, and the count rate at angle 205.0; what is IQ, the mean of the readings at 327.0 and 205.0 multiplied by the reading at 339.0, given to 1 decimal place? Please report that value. 24.8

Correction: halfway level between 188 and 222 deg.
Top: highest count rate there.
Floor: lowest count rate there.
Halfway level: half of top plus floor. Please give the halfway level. 5.37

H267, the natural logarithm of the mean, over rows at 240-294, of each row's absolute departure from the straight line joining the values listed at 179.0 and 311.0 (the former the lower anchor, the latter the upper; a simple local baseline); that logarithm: -1.03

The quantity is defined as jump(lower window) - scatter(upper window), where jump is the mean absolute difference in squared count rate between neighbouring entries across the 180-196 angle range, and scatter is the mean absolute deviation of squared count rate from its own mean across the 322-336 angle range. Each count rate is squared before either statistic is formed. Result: 1.7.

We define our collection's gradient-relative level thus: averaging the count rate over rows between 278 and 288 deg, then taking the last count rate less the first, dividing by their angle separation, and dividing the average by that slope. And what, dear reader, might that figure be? -179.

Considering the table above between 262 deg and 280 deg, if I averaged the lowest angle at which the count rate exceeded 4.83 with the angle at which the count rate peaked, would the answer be 277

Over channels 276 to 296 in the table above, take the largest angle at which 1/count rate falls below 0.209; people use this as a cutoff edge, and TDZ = 293.0 deg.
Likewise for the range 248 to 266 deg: 255.0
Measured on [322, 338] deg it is 333.0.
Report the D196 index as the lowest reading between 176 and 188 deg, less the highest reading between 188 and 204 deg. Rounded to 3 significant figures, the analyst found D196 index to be -2.92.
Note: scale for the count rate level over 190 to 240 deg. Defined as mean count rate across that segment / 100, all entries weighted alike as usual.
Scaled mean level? 0.0506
